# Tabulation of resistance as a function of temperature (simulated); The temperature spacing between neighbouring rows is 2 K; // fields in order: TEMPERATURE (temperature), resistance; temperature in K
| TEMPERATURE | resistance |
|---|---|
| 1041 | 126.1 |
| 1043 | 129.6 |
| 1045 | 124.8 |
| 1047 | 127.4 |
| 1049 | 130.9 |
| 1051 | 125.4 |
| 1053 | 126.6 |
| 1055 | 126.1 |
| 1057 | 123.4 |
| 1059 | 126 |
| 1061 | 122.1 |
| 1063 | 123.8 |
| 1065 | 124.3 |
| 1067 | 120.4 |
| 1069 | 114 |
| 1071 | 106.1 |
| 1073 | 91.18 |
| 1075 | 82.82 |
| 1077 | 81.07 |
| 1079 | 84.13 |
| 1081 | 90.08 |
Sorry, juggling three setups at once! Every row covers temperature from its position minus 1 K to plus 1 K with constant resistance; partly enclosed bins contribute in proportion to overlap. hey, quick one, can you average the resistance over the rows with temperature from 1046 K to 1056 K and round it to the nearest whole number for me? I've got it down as 127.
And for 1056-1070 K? 122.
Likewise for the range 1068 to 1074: 104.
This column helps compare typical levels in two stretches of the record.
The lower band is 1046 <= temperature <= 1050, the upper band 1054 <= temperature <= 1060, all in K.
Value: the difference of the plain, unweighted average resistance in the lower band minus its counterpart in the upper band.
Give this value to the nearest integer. 4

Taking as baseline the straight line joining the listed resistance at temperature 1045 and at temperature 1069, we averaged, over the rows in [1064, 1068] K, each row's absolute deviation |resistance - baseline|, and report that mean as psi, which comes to 7.0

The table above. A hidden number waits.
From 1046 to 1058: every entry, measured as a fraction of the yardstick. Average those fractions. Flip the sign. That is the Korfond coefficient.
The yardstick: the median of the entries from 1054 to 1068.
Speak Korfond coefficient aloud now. -1.02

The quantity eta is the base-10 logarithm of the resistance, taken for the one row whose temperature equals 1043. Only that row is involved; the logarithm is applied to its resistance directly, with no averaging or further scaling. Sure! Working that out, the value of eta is 2.113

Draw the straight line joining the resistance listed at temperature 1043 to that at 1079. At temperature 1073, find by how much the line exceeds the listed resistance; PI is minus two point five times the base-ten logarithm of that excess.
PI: 0.69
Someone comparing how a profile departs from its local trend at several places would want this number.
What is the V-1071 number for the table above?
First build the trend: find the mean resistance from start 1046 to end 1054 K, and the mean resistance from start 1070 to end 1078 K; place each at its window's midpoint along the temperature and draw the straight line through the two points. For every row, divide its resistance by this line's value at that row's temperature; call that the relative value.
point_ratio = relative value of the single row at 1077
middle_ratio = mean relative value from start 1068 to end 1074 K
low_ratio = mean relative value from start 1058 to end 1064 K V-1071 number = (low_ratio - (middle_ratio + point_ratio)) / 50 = -0.0183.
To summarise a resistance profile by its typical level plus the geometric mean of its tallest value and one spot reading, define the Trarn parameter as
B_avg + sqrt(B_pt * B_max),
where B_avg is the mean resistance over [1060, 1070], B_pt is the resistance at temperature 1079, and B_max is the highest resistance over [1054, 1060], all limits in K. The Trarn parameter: 224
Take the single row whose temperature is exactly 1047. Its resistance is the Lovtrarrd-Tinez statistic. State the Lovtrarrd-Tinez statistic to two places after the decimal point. 127.40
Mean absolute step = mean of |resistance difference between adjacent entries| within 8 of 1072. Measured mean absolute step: 6.6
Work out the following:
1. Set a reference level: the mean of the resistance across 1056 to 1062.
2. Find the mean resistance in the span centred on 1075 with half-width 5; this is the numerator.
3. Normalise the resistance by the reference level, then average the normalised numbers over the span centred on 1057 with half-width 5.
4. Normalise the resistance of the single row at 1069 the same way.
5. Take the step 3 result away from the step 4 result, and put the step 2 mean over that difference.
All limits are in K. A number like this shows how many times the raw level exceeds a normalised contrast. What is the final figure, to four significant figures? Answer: -1017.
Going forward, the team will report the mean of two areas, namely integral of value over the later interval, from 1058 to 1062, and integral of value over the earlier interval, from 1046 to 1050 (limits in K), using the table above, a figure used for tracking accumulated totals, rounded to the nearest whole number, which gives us 506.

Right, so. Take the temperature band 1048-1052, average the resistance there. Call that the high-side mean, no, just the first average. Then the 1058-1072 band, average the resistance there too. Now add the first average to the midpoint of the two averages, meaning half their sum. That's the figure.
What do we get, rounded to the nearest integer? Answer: 252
